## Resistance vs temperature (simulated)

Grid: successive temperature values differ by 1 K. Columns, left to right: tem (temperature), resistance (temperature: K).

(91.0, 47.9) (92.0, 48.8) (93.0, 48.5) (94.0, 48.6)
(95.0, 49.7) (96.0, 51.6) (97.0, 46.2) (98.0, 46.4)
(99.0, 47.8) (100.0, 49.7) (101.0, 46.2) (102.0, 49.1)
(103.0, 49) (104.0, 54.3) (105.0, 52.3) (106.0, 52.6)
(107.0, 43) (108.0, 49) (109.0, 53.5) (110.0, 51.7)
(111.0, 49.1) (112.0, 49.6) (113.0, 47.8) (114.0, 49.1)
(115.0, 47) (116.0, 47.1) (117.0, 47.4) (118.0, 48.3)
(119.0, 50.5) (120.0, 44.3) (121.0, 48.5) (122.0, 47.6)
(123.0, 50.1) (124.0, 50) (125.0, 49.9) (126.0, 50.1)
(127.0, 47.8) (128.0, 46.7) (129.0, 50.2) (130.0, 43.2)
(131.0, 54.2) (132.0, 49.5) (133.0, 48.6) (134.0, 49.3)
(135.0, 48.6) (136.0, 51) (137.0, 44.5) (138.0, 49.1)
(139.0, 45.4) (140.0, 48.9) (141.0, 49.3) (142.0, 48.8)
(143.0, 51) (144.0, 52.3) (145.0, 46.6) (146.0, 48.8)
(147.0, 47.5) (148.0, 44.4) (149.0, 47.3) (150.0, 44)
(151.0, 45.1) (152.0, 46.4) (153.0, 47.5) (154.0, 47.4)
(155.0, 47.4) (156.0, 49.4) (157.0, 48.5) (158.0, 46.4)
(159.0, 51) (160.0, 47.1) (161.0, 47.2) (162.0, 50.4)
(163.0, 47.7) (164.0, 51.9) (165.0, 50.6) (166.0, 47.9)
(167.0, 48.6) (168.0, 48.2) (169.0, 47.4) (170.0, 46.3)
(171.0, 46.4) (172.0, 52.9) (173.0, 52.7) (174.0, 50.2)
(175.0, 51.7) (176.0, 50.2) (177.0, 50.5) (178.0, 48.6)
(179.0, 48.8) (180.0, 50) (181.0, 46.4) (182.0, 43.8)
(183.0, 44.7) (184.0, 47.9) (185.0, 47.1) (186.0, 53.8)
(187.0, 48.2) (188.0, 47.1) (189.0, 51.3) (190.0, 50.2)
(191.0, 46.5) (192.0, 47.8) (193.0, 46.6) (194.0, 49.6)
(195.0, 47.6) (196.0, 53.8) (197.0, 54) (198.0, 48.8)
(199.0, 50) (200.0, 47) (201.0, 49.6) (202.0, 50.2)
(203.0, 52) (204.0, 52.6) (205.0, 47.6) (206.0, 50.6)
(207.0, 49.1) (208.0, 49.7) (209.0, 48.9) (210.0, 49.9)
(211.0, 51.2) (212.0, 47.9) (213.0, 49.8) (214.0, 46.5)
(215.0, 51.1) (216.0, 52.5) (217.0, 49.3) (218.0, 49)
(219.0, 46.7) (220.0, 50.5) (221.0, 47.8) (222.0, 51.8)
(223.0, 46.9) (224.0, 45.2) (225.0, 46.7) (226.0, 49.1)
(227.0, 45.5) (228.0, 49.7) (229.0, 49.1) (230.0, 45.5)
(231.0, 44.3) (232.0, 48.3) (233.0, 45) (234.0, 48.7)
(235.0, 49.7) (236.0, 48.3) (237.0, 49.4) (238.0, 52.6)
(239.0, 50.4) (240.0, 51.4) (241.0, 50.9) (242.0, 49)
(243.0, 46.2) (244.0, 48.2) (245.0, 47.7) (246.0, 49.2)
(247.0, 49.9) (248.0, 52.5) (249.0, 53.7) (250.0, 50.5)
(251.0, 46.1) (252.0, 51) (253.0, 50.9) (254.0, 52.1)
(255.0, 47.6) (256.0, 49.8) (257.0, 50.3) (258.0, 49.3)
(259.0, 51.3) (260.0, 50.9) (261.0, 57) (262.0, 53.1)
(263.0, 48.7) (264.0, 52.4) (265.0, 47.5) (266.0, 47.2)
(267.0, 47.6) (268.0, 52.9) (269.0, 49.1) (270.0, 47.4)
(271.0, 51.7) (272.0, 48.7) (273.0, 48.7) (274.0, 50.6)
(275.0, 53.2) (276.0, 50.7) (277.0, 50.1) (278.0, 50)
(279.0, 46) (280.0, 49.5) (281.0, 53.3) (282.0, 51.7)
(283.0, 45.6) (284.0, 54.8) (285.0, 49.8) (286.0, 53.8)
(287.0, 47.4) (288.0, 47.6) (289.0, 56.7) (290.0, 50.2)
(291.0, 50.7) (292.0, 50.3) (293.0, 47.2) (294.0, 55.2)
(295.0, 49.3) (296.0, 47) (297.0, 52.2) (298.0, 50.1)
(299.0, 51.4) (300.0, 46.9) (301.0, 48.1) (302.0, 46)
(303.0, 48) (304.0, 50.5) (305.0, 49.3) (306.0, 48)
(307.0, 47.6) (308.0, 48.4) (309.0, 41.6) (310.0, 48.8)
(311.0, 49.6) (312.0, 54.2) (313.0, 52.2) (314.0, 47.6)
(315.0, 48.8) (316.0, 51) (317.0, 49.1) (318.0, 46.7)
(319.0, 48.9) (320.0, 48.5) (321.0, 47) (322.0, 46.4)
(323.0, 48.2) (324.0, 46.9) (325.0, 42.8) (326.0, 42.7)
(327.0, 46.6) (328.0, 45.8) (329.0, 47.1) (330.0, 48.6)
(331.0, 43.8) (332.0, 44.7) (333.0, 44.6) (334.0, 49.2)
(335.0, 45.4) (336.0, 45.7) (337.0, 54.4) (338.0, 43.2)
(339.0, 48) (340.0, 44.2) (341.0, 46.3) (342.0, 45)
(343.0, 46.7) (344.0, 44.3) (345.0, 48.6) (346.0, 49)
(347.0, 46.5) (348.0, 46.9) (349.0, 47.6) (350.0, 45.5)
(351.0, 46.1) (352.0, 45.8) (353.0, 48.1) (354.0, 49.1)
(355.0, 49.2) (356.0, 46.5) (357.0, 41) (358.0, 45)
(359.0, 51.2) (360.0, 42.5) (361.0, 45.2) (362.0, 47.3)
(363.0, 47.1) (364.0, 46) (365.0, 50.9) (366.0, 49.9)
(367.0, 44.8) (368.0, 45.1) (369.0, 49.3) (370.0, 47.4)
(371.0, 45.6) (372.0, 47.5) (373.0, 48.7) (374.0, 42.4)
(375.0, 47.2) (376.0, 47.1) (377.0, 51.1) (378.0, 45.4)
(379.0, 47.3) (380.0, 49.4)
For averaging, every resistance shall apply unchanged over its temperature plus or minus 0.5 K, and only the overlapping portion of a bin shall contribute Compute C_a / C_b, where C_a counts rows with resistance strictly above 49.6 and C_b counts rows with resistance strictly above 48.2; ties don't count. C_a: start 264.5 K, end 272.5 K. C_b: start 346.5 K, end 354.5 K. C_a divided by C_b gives 2.0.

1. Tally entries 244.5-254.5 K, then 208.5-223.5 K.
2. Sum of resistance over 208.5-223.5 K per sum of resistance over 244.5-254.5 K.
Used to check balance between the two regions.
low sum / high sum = 1.5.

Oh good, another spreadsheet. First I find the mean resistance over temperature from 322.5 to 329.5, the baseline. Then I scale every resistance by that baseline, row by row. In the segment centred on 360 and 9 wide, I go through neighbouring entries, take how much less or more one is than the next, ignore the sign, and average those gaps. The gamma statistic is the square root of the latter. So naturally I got 0.29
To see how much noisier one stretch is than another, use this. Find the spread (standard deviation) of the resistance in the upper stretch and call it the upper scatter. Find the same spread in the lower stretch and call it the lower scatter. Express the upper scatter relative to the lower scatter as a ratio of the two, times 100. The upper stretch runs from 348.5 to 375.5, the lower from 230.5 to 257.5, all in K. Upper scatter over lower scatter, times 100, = 108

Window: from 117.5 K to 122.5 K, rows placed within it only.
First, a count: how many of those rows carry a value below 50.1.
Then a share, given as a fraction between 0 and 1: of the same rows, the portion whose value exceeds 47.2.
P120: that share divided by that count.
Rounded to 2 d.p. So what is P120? 0.20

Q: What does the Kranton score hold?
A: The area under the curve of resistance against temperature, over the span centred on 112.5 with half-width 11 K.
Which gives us 1081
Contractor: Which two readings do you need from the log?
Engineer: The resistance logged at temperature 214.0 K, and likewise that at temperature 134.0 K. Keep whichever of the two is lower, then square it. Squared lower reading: 2162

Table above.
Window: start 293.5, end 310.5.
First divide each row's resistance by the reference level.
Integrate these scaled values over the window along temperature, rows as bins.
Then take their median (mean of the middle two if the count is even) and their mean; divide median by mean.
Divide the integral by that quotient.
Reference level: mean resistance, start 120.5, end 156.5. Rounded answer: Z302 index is 17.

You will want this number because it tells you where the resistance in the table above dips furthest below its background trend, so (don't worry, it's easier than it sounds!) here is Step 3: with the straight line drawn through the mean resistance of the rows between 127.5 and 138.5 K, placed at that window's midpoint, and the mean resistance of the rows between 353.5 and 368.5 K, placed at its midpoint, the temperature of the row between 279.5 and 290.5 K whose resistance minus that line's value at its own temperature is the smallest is 283.0 K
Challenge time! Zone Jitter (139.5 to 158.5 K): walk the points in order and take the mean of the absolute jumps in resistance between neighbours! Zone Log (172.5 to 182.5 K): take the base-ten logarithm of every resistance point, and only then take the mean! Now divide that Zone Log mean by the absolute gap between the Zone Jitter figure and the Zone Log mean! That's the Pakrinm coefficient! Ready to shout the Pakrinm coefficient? 29.3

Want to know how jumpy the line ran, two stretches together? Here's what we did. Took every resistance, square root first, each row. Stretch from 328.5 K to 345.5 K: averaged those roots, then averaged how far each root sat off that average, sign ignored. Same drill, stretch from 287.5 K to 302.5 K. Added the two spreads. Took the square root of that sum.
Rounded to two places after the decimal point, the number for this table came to 0.56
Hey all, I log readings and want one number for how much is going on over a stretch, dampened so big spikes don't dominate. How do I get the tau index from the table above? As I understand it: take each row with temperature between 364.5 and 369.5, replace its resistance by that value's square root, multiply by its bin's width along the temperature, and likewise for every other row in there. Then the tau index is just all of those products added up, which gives 34.6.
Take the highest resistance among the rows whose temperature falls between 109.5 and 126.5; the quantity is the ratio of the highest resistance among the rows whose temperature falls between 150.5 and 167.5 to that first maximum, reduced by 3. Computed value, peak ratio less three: -2.00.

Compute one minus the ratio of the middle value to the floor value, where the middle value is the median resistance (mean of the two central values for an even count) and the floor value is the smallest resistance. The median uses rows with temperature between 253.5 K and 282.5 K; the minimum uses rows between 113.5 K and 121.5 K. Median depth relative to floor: -0.13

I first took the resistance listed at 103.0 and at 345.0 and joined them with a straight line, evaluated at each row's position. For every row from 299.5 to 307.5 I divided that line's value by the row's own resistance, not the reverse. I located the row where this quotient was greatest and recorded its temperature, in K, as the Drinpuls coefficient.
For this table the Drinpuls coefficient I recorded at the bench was 302.0 K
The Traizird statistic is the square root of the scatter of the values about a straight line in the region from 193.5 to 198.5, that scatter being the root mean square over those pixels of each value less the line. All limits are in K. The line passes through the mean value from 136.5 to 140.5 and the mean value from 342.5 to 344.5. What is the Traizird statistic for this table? 2.23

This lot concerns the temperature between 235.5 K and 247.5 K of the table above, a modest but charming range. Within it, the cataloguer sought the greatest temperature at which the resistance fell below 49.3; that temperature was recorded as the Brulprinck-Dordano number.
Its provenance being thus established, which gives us 246.0 K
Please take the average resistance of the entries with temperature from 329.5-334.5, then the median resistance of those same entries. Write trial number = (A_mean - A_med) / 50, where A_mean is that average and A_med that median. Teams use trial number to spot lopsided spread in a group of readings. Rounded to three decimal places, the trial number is 0.030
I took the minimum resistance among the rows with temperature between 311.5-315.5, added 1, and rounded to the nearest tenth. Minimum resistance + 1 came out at 48.6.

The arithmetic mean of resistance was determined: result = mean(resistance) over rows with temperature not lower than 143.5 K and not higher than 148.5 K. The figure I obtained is 47.9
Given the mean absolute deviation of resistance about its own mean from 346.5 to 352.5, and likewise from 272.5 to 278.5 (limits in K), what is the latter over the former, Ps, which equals 1.6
